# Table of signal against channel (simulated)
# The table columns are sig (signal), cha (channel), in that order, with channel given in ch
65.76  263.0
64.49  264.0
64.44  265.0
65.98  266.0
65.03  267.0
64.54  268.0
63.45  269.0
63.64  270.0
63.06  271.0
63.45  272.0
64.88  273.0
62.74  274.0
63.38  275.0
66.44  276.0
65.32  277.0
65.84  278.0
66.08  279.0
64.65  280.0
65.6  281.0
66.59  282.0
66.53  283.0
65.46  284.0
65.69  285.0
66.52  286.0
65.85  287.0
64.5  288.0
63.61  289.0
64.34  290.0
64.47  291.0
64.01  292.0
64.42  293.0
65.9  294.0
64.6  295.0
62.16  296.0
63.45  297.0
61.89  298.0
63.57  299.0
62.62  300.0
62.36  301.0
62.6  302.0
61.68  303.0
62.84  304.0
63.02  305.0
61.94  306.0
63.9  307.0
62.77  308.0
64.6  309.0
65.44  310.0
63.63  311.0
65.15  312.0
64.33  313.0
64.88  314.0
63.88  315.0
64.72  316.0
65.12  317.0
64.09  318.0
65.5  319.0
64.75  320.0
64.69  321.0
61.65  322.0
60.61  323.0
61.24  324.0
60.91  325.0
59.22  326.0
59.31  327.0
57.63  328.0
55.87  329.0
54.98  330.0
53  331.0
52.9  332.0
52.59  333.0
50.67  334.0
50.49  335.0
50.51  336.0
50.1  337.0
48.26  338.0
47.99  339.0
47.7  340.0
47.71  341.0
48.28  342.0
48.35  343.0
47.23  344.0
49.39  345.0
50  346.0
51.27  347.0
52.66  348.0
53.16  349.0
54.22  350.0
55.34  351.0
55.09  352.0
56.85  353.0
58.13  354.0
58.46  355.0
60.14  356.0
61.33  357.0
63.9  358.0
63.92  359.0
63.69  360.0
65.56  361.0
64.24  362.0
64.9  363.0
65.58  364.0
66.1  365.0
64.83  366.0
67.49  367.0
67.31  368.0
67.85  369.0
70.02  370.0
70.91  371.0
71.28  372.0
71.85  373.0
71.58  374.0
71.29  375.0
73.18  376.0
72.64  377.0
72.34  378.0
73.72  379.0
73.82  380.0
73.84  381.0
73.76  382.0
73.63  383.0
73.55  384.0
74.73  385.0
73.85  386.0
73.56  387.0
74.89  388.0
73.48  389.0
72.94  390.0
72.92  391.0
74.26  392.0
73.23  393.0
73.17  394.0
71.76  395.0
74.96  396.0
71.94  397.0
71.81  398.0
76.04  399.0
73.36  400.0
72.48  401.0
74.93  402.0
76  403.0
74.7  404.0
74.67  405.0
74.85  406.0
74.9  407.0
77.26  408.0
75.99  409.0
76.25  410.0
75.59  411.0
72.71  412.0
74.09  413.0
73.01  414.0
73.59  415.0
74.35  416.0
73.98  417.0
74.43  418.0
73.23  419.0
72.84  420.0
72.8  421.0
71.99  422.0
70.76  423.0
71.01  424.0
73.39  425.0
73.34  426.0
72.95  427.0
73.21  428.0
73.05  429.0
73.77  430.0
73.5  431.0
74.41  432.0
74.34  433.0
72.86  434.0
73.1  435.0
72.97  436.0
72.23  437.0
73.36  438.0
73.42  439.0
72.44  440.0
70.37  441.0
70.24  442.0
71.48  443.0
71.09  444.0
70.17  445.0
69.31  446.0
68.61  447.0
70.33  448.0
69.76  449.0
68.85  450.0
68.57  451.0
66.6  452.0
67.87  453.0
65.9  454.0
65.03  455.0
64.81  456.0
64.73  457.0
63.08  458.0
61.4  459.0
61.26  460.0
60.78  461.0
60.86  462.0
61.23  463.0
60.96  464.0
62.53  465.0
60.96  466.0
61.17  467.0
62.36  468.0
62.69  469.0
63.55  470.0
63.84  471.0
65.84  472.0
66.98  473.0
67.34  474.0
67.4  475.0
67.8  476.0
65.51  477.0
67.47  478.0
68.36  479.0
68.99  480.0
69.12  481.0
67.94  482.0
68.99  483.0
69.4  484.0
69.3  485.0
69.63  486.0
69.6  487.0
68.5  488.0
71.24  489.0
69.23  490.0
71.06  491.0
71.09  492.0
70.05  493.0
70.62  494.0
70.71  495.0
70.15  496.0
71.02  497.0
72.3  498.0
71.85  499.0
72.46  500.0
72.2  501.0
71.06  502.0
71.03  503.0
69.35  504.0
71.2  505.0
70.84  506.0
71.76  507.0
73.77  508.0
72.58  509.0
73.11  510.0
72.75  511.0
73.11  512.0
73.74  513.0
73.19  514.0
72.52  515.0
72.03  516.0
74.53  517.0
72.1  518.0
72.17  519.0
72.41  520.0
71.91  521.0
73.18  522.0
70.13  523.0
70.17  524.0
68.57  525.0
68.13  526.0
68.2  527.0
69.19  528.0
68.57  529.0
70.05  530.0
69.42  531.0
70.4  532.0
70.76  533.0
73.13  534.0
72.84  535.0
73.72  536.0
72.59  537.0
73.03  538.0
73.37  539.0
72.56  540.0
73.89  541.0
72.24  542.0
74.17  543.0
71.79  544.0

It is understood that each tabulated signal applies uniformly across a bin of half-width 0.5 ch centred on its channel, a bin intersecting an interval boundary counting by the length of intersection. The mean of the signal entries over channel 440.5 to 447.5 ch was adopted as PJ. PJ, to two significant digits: 70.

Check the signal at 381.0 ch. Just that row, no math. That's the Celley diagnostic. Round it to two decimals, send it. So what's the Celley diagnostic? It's 73.84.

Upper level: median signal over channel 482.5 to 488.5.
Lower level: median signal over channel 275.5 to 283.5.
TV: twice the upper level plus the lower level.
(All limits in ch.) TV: 205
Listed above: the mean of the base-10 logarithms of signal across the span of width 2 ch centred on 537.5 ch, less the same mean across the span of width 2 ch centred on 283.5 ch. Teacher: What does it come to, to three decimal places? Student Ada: 0.043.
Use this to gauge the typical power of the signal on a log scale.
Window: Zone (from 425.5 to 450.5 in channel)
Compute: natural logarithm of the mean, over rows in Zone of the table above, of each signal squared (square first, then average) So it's 8.55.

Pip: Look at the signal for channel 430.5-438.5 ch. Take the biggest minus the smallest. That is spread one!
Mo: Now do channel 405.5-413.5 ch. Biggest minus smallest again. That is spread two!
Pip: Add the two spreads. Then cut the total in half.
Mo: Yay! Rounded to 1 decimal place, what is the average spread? 3.4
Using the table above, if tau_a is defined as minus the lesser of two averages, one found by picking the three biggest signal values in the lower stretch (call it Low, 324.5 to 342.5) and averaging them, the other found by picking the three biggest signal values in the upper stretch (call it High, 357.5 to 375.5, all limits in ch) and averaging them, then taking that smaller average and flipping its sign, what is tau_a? -60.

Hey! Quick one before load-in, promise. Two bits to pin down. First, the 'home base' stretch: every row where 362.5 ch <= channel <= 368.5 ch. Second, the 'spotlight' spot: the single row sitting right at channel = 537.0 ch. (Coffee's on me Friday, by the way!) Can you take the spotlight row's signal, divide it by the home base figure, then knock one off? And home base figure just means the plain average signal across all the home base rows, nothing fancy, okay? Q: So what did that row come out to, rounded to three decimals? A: 0.099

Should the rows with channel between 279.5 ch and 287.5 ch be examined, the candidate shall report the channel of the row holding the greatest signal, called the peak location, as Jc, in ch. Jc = 282.0 ch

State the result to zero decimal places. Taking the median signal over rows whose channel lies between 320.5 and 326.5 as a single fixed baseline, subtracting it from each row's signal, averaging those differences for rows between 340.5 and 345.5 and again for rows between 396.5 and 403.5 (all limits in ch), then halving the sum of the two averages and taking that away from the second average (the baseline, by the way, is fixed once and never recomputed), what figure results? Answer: 13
